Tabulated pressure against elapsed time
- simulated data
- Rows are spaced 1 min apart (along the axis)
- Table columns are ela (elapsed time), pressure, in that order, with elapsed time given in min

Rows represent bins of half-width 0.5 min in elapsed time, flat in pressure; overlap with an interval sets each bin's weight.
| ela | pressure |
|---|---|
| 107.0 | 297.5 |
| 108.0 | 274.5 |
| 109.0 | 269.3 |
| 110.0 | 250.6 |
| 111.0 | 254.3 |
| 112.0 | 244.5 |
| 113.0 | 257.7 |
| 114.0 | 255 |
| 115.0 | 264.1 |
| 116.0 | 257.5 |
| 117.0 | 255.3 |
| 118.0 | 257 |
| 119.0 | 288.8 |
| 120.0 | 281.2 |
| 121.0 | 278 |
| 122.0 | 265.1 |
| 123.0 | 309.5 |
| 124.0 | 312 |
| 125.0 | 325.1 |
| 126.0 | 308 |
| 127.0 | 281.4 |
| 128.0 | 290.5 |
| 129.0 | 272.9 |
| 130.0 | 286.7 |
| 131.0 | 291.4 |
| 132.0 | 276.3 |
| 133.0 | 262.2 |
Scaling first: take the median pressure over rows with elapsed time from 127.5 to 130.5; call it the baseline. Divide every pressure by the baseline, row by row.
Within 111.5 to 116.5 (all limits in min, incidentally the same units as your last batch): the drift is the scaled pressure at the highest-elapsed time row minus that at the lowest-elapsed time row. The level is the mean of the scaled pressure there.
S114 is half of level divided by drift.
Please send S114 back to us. 10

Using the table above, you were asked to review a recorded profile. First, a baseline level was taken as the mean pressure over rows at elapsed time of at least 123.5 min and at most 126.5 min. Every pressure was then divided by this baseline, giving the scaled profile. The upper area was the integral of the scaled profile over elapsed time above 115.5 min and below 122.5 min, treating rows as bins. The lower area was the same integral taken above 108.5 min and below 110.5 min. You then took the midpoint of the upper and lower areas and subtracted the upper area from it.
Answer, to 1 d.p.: -2.2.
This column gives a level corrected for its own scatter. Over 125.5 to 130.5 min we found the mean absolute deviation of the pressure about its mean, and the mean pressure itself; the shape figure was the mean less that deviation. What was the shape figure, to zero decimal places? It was 279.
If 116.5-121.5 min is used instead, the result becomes 259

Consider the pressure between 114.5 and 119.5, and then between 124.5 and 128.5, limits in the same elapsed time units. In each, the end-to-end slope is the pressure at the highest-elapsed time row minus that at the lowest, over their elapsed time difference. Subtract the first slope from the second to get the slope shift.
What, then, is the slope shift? -18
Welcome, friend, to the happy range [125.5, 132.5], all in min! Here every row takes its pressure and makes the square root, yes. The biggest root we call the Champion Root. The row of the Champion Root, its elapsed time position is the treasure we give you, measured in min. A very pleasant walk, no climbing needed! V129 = 126.0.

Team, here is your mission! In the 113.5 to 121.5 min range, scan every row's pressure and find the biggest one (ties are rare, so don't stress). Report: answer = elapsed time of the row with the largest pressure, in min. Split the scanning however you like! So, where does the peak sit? 119.0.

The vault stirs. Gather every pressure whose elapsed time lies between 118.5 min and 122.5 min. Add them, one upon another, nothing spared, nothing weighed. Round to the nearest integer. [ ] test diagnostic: 1113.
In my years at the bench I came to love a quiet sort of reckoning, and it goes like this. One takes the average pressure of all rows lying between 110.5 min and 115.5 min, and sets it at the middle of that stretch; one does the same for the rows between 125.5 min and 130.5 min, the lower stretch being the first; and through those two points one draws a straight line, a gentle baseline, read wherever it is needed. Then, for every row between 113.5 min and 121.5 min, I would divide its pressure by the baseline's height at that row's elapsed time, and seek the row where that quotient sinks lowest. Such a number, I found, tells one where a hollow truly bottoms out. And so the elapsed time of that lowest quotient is 118.0 min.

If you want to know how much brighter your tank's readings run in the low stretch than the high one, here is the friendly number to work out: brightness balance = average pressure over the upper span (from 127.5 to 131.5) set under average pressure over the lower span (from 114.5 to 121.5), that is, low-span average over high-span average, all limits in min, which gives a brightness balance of 0.94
